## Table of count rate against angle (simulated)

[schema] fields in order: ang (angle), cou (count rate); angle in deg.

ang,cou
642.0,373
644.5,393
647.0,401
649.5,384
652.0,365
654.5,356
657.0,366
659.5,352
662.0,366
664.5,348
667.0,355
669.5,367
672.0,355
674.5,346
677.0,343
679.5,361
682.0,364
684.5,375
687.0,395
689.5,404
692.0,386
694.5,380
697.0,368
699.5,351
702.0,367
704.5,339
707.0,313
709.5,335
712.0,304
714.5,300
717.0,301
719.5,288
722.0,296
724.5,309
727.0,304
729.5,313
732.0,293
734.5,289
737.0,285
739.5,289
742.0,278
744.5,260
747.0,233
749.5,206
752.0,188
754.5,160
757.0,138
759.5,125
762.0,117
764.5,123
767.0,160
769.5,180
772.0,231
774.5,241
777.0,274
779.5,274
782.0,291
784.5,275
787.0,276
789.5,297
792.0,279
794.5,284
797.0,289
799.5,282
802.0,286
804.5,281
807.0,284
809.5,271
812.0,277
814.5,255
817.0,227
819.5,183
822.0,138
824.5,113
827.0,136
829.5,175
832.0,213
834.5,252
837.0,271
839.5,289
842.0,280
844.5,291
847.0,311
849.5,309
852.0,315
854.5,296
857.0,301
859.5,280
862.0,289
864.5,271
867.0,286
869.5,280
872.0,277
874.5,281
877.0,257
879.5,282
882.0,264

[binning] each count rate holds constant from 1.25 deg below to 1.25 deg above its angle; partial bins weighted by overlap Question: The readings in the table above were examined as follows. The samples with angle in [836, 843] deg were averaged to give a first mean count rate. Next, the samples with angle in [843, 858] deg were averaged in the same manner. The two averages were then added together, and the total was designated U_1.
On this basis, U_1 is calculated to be 584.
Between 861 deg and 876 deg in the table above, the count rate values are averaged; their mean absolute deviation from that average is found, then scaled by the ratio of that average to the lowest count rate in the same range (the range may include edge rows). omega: 5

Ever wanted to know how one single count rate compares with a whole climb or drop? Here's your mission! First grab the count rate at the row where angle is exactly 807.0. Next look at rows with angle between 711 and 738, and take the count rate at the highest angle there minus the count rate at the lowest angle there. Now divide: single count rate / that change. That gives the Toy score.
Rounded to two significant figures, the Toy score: -15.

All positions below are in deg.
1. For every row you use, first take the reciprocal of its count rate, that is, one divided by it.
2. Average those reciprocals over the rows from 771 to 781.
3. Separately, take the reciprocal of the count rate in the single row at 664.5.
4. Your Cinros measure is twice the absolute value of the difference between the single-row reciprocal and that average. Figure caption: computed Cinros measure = 0.0021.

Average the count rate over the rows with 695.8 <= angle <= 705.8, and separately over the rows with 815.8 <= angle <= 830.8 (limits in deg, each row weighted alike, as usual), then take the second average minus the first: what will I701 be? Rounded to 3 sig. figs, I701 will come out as -194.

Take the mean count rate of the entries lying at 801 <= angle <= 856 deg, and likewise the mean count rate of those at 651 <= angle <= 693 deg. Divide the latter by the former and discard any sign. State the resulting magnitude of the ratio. 1.5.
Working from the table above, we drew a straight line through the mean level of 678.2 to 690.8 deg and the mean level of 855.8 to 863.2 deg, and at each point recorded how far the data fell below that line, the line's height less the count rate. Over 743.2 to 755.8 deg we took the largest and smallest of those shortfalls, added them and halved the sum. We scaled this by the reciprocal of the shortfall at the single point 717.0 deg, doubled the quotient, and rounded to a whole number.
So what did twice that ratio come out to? 4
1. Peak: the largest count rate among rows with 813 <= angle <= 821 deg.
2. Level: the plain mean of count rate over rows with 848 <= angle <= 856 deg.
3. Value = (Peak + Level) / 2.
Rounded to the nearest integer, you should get 281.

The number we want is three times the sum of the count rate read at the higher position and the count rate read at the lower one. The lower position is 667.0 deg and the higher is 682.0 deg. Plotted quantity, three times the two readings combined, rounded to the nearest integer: 2157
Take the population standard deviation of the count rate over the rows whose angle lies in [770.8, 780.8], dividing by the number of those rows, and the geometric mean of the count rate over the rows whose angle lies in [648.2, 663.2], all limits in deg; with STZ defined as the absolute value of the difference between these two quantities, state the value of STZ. 345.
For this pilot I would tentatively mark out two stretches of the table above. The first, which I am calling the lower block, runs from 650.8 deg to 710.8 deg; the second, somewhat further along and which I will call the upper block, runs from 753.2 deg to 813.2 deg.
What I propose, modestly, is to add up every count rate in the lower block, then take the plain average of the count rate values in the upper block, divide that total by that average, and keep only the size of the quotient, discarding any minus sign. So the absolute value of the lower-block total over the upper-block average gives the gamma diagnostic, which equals 36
